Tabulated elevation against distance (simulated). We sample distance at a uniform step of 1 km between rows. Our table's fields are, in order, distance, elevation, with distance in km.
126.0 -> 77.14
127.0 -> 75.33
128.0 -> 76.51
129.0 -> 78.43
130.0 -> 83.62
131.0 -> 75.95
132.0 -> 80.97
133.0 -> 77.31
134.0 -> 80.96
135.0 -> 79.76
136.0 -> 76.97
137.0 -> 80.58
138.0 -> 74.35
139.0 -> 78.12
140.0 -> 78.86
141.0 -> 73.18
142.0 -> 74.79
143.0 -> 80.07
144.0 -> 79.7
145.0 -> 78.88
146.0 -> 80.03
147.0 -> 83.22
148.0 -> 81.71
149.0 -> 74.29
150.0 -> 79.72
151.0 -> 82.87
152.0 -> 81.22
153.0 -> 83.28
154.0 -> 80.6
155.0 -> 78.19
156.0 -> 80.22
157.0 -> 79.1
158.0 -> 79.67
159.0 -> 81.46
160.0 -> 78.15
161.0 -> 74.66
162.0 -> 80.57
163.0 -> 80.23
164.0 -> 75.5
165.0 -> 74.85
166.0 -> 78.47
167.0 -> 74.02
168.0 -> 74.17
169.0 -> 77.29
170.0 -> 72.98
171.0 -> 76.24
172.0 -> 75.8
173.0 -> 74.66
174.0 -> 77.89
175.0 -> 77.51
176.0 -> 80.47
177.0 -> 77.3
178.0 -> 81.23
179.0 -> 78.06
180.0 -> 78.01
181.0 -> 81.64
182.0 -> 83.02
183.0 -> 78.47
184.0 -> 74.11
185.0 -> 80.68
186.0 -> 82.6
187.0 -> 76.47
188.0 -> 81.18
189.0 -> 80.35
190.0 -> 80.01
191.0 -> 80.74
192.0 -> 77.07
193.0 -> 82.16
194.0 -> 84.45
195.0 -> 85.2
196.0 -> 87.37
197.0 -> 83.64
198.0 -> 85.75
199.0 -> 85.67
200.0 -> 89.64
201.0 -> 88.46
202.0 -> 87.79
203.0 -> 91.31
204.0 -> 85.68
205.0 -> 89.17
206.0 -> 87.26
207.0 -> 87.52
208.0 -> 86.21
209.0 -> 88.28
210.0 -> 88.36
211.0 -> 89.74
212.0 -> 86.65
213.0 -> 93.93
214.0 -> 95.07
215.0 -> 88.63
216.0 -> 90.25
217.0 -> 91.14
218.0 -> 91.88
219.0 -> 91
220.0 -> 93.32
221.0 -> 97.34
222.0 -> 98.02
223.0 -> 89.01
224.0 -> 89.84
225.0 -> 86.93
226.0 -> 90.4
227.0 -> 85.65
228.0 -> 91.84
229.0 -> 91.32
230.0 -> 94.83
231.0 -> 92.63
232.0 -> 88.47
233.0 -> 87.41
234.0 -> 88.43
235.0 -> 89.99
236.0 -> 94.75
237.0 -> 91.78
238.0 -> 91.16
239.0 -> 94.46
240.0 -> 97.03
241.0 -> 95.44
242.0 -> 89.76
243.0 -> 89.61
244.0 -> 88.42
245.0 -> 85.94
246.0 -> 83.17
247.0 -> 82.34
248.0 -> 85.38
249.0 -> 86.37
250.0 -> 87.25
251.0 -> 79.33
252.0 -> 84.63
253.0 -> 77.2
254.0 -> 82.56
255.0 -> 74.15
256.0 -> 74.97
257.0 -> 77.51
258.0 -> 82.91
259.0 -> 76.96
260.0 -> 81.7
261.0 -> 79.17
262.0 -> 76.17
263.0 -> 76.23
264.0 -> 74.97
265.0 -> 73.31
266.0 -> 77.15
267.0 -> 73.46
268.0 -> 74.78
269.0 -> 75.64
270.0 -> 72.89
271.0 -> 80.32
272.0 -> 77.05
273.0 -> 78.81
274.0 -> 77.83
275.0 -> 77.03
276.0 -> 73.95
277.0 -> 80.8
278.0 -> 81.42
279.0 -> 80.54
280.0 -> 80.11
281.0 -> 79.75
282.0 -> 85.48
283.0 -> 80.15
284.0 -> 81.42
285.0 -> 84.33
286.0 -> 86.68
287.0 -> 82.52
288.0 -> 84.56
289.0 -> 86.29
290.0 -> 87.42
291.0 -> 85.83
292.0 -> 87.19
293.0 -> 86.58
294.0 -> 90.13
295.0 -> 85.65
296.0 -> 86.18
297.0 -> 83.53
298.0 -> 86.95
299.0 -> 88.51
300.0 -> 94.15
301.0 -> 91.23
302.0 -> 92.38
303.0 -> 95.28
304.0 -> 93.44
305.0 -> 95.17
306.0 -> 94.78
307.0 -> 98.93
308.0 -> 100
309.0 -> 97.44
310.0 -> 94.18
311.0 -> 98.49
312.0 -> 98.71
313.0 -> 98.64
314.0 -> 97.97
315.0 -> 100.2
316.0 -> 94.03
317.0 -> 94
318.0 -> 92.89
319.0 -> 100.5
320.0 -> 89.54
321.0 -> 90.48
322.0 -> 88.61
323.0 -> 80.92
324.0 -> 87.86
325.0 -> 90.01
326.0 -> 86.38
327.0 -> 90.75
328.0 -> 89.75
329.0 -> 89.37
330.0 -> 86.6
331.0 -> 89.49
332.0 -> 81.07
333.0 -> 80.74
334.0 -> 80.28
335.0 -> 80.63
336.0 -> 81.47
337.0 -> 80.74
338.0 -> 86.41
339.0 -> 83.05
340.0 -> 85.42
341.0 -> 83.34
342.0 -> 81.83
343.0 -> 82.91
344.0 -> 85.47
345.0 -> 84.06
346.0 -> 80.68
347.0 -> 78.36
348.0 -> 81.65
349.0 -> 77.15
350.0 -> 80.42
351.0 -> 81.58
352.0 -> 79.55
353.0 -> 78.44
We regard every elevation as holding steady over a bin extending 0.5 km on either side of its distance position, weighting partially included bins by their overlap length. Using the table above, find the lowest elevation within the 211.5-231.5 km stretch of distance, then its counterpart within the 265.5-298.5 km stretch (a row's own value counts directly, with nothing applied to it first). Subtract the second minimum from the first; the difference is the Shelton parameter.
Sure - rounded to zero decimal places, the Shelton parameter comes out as 13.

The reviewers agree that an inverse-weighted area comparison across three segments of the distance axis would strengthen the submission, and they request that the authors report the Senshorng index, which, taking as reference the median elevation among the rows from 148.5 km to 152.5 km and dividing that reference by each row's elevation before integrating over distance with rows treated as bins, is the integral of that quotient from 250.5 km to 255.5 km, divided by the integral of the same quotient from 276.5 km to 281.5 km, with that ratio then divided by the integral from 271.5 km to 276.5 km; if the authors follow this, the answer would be 0.19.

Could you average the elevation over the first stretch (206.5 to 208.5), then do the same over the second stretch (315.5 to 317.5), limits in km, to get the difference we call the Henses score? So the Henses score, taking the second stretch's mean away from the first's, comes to -7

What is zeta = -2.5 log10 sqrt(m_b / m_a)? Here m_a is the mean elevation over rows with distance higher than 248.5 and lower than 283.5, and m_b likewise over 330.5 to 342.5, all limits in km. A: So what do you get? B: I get -0.03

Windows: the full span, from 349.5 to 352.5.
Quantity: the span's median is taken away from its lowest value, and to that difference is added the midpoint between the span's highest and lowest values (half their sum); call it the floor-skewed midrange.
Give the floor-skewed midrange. 80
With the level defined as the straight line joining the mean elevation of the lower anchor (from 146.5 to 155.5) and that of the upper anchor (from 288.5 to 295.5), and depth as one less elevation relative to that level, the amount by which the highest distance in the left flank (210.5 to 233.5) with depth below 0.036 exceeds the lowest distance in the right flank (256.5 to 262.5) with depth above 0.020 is -24 km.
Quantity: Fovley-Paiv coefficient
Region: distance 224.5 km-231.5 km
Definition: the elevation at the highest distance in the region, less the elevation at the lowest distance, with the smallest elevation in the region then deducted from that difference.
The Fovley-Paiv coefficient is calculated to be -80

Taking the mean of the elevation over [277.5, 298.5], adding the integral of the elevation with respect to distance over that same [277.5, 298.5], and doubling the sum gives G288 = 3714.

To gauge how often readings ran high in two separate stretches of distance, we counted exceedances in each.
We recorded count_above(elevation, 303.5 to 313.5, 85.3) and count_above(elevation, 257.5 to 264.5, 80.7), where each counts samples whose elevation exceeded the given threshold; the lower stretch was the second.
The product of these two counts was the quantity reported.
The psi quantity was 20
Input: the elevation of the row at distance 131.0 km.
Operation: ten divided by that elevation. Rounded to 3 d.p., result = 0.132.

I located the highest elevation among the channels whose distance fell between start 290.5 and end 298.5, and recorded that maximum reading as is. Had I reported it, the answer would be 90.13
